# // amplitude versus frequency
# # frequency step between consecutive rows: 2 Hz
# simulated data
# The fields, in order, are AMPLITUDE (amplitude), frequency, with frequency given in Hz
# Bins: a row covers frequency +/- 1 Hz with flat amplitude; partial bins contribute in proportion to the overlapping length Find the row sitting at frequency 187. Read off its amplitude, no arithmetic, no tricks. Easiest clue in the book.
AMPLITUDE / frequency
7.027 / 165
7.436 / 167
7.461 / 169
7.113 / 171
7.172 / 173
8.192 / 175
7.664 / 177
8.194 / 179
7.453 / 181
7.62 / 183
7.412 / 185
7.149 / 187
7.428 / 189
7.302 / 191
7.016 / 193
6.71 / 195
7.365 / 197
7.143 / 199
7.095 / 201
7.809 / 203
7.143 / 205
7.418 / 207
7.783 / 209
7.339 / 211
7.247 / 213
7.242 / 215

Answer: 7.149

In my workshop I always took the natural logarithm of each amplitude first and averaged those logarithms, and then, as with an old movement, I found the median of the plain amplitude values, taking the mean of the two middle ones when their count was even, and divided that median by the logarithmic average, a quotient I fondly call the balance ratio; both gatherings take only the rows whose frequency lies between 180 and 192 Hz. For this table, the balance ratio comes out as 3.71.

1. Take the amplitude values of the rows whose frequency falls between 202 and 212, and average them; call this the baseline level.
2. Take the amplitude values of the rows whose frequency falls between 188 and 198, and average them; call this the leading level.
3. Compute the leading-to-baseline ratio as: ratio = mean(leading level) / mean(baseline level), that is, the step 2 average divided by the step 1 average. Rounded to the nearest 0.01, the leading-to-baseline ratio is 0.96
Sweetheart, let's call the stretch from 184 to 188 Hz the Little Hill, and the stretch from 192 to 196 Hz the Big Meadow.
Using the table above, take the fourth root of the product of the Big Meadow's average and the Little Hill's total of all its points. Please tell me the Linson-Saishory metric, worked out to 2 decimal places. 3.16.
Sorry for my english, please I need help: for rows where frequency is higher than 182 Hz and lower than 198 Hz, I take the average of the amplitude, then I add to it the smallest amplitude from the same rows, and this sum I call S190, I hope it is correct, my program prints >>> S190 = 14.0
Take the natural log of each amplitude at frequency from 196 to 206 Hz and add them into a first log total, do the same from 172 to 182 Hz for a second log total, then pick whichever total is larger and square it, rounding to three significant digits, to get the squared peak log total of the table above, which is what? 104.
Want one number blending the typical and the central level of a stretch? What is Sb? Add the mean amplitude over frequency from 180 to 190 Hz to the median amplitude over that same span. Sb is 14.84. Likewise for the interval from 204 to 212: 14.80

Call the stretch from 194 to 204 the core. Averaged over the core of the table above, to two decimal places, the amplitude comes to 7.22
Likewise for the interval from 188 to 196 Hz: 7.11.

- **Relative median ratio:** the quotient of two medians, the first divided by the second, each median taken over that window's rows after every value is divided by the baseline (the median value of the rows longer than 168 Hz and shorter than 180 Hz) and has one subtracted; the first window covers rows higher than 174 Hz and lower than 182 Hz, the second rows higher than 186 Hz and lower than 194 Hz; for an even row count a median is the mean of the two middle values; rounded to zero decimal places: -1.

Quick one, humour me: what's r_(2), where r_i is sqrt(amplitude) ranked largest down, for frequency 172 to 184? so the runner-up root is 2.86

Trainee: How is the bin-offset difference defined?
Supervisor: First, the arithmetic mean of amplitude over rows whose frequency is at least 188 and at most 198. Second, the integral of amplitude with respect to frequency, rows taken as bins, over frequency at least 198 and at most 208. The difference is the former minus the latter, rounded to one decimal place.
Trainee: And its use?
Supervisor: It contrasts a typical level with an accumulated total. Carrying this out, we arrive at -66.1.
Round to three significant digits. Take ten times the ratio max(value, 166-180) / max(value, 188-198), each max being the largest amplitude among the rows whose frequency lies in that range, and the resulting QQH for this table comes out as 11.0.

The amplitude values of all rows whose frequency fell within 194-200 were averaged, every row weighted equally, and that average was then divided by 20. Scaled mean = 0.354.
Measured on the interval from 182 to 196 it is 0.362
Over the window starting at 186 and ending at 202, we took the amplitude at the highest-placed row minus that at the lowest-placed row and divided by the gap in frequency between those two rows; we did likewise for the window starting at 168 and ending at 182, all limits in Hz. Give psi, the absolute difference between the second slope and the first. 0.00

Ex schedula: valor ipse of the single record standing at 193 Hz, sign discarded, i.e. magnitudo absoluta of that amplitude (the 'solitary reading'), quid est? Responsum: 7.02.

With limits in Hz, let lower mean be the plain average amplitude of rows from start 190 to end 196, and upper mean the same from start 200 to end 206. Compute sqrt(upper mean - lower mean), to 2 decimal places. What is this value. 0.58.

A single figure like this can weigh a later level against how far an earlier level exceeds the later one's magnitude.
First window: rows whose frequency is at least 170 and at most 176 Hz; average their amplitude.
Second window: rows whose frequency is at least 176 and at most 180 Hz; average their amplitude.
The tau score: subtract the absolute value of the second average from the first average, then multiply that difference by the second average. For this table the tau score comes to -3.5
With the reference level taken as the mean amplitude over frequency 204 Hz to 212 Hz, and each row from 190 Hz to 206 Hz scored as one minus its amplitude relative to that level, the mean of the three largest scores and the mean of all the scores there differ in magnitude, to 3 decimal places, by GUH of 0.035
